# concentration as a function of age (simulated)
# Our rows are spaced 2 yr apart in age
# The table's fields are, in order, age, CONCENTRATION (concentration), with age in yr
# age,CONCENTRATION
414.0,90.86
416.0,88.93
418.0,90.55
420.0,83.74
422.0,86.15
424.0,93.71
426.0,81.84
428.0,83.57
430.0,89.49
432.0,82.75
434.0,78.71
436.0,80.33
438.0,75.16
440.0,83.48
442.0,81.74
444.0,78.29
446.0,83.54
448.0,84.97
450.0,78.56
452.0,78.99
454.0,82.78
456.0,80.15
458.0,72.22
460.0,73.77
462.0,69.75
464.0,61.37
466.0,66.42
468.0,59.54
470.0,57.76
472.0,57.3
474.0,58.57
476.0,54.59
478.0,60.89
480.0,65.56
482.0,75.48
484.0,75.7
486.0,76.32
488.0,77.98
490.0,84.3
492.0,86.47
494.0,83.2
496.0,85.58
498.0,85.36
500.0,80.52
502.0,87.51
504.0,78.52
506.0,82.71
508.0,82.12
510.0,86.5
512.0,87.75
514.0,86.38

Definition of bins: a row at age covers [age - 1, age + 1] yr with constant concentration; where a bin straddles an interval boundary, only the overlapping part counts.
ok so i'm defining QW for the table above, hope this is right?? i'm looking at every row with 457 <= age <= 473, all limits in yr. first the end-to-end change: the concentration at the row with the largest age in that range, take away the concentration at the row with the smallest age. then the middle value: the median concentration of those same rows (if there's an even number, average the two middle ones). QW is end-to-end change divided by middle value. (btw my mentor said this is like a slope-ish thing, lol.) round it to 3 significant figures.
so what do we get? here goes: -0.234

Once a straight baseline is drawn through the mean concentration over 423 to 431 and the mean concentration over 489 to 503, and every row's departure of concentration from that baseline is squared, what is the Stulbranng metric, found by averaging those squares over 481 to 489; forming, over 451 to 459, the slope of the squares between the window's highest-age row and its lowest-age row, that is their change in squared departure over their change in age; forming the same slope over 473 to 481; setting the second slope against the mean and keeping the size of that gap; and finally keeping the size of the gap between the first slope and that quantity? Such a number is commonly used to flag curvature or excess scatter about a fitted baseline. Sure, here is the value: 110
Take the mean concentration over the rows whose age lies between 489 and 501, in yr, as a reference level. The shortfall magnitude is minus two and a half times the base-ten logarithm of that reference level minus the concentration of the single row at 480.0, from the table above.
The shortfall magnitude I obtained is -3.2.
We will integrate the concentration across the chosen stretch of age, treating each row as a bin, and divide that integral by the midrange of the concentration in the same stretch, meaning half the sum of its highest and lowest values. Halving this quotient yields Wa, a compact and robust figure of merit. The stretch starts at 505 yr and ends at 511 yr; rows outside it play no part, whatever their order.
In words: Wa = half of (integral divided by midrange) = 2.98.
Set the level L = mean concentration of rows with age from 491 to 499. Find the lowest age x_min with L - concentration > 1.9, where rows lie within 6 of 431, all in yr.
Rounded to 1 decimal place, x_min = 426.0 yr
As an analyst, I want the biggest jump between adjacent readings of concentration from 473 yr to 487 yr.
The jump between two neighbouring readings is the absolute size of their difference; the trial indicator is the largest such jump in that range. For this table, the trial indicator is 10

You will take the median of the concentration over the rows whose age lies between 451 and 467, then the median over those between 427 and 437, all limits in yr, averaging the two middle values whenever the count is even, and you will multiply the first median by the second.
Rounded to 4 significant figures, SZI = 6040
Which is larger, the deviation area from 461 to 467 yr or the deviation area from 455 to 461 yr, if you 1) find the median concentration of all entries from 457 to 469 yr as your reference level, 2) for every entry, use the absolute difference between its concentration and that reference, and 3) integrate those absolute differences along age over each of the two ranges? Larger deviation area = 44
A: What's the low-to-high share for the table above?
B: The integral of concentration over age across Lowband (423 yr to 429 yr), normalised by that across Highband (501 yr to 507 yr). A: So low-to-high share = 1.04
